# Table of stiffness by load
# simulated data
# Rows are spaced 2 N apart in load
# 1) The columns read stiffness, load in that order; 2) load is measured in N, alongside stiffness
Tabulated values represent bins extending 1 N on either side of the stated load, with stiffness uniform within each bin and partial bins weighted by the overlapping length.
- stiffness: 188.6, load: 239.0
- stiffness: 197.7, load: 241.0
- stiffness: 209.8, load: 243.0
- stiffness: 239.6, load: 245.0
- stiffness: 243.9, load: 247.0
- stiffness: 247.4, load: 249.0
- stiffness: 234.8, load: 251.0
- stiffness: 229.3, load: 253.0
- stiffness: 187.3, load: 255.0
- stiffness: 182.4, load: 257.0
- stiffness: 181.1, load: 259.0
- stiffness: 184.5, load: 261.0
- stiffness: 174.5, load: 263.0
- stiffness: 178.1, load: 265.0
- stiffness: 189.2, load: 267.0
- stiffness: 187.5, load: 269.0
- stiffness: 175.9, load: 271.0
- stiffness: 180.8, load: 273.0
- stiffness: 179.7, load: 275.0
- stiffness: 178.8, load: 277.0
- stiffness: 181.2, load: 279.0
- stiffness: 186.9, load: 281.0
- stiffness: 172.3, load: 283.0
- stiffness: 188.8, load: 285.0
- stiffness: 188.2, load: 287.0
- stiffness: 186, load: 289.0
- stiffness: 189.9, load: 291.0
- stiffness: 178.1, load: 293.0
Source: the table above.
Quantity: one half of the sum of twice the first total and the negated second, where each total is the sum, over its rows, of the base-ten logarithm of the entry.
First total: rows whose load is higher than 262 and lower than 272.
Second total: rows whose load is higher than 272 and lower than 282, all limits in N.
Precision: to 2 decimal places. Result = 5.64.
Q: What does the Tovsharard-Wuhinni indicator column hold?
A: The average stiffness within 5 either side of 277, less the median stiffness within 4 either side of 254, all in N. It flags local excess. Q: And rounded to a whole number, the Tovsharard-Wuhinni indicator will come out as -27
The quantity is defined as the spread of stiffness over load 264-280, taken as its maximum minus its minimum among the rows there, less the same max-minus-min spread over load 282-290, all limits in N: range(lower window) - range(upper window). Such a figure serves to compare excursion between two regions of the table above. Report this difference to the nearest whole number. -3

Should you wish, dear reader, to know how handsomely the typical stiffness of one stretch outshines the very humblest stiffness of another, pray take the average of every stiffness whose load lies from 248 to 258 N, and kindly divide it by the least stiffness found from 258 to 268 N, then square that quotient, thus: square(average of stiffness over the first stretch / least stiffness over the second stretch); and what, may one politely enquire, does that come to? 1.54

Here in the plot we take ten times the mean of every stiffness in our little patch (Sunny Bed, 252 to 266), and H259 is 1882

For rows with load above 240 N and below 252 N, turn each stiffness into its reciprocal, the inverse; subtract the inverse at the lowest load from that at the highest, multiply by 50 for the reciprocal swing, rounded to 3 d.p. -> -0.040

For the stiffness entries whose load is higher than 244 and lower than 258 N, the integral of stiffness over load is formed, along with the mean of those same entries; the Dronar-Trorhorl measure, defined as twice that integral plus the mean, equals 6482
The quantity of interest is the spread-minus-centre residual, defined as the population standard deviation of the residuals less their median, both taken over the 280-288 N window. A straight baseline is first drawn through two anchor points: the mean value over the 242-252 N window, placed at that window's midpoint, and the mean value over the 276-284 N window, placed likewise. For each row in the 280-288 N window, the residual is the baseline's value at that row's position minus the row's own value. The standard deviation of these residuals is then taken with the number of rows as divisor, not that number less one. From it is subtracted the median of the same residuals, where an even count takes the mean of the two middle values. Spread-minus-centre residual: 22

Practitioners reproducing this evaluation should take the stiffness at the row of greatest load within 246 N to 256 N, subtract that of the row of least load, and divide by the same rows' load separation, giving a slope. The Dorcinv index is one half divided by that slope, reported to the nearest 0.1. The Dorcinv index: -0.1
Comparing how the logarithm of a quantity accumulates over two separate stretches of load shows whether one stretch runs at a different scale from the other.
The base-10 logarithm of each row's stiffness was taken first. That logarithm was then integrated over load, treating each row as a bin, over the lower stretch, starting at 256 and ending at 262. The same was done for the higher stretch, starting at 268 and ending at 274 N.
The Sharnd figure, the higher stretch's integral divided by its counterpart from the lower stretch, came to 1.00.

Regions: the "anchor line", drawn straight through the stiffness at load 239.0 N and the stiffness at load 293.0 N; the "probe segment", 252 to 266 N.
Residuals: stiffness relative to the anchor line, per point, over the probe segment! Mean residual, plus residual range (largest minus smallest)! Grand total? 56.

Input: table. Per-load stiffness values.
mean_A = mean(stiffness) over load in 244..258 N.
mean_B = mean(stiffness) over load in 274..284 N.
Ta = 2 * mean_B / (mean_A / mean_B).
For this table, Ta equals 289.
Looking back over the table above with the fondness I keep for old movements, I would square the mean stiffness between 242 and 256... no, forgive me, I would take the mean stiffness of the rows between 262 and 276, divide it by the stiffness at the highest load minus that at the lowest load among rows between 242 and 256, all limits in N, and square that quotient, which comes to 65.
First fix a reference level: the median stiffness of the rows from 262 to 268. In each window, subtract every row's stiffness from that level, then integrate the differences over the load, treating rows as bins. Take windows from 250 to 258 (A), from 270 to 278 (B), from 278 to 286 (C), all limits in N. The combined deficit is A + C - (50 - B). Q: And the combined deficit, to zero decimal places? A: -332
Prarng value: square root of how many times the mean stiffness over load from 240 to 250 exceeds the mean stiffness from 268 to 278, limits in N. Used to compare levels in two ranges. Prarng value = 1.12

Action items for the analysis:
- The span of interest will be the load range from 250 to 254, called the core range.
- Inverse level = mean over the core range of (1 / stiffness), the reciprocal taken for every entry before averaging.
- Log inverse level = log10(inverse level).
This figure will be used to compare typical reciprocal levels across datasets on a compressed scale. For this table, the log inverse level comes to -2.37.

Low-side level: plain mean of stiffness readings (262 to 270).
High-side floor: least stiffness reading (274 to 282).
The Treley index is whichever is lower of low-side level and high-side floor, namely 179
